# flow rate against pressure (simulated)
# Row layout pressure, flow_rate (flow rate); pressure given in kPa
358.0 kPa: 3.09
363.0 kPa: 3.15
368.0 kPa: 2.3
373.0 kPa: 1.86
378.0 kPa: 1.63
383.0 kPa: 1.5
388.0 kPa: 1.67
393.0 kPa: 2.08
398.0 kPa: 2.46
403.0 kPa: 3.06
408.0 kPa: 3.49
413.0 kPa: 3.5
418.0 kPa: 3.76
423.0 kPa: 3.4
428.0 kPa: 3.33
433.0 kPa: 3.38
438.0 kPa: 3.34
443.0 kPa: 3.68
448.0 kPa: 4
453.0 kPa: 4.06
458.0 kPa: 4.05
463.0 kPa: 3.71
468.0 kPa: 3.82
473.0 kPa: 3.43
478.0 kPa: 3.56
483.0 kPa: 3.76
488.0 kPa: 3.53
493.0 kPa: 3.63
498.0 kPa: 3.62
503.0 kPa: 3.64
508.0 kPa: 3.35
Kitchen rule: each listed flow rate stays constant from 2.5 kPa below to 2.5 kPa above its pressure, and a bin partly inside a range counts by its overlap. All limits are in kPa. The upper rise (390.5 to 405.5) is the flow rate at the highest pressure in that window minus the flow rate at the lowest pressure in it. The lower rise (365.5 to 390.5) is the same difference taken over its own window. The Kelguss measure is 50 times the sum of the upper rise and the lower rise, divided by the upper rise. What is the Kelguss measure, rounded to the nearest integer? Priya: 18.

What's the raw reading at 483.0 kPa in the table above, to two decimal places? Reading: 3.76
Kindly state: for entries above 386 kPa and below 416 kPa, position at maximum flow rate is 413.0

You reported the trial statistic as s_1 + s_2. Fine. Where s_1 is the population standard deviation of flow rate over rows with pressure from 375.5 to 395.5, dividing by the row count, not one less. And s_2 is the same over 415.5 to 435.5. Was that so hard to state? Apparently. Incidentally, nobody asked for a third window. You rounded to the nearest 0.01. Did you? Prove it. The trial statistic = 0.39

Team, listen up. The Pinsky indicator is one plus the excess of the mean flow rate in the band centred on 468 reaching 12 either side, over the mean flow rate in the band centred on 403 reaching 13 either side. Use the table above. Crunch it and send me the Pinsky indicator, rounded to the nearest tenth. 1.8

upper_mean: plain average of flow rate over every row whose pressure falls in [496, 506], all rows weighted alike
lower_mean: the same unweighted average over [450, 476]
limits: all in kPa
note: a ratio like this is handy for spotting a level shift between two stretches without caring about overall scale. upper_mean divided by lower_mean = 0.95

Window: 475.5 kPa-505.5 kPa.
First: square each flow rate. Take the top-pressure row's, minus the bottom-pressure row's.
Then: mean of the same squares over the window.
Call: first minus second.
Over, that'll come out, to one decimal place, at -12.6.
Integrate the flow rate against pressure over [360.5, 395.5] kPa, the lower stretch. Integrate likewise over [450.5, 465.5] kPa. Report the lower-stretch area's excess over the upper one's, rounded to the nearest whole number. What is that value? 12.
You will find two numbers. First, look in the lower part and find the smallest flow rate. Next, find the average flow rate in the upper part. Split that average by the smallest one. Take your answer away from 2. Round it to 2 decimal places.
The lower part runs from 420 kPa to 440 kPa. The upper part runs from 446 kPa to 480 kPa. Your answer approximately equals 0.86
